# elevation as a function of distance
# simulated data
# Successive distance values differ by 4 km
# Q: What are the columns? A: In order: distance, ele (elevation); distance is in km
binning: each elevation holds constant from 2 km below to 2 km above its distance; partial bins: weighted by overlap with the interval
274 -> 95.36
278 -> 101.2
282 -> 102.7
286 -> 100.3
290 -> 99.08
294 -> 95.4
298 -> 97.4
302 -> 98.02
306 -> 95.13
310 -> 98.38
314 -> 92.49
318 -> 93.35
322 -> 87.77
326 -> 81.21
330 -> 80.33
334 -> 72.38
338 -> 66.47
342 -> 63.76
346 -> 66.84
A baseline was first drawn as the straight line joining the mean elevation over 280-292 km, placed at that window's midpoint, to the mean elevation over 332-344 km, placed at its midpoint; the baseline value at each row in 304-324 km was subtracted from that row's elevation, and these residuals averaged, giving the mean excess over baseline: 11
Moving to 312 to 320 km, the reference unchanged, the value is 11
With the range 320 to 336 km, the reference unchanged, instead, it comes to 7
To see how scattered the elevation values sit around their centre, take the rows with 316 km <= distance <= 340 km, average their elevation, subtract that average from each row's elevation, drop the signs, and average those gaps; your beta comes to 7.2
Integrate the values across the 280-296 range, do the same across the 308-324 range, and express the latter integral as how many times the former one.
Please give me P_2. 0.94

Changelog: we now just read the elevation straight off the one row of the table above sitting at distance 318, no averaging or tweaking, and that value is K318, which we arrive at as 93.35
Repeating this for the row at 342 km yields 63.76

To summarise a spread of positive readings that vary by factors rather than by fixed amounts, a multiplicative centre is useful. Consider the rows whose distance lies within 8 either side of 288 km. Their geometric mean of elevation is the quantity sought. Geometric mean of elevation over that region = 99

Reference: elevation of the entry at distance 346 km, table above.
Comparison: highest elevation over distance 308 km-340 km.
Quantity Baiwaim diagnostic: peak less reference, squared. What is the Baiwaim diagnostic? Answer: 995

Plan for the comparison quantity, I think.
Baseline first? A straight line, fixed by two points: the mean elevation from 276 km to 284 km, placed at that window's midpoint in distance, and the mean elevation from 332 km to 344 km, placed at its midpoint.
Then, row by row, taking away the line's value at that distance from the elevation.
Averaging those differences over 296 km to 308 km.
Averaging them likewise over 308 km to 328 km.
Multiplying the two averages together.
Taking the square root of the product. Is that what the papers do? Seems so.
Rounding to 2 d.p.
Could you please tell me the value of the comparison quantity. 9.45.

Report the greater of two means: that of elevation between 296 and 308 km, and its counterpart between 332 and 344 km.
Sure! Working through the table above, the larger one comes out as 97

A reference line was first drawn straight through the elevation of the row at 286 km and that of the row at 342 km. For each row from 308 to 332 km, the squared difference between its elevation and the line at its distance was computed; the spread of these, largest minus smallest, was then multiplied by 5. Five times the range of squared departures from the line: 725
